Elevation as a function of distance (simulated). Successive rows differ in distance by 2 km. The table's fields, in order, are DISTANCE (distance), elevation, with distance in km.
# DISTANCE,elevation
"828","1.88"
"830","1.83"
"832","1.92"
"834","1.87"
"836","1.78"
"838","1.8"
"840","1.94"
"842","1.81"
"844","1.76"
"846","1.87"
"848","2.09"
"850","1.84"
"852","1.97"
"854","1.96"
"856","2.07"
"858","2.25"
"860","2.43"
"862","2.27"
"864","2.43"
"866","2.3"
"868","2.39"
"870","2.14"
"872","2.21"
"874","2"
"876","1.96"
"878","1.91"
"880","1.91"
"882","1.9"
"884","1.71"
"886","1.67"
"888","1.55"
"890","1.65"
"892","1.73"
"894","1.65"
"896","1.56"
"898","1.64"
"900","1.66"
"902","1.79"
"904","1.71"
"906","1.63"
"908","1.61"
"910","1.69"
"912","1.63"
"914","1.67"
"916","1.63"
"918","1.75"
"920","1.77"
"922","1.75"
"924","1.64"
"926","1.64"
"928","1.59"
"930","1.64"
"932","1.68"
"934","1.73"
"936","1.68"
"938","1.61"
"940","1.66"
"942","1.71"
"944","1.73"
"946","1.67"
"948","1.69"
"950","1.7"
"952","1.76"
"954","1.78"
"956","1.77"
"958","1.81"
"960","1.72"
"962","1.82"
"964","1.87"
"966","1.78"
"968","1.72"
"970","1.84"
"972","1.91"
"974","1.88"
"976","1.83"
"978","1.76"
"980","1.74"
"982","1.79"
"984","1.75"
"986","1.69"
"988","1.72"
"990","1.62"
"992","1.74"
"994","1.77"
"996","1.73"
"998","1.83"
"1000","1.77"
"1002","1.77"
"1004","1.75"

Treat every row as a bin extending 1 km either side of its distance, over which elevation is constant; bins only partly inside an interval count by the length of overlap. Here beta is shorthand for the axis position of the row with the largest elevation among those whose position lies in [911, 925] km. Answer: 920 km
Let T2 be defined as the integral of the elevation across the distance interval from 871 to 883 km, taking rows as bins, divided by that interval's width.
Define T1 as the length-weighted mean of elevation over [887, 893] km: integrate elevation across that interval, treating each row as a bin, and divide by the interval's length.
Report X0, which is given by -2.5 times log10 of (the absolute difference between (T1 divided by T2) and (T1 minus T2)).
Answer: -0.17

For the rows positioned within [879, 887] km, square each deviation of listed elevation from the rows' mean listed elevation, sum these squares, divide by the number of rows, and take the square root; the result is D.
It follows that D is 0.108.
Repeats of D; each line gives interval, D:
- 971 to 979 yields 0.057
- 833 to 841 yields 0.063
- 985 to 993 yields 0.045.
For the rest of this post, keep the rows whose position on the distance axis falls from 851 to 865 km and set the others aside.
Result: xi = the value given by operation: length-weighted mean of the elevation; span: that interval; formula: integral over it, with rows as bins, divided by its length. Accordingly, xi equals 2.20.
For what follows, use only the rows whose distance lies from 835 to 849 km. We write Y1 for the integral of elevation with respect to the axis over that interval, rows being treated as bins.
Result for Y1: 26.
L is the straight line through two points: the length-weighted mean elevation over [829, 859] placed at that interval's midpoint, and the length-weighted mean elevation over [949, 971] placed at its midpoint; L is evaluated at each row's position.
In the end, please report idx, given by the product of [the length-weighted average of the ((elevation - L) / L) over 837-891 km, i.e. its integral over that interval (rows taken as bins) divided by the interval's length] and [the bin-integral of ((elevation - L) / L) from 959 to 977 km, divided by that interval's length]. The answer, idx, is 0.0015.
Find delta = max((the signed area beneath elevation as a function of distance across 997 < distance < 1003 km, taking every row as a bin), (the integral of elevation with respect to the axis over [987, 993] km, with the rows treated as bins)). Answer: 10.7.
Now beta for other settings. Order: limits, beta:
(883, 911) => 902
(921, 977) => 972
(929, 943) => 934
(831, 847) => 840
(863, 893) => 864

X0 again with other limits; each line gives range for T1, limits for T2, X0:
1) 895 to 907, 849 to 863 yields -0.23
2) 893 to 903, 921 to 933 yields 0.00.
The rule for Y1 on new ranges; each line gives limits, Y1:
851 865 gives 31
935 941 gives 10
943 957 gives 24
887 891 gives 6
